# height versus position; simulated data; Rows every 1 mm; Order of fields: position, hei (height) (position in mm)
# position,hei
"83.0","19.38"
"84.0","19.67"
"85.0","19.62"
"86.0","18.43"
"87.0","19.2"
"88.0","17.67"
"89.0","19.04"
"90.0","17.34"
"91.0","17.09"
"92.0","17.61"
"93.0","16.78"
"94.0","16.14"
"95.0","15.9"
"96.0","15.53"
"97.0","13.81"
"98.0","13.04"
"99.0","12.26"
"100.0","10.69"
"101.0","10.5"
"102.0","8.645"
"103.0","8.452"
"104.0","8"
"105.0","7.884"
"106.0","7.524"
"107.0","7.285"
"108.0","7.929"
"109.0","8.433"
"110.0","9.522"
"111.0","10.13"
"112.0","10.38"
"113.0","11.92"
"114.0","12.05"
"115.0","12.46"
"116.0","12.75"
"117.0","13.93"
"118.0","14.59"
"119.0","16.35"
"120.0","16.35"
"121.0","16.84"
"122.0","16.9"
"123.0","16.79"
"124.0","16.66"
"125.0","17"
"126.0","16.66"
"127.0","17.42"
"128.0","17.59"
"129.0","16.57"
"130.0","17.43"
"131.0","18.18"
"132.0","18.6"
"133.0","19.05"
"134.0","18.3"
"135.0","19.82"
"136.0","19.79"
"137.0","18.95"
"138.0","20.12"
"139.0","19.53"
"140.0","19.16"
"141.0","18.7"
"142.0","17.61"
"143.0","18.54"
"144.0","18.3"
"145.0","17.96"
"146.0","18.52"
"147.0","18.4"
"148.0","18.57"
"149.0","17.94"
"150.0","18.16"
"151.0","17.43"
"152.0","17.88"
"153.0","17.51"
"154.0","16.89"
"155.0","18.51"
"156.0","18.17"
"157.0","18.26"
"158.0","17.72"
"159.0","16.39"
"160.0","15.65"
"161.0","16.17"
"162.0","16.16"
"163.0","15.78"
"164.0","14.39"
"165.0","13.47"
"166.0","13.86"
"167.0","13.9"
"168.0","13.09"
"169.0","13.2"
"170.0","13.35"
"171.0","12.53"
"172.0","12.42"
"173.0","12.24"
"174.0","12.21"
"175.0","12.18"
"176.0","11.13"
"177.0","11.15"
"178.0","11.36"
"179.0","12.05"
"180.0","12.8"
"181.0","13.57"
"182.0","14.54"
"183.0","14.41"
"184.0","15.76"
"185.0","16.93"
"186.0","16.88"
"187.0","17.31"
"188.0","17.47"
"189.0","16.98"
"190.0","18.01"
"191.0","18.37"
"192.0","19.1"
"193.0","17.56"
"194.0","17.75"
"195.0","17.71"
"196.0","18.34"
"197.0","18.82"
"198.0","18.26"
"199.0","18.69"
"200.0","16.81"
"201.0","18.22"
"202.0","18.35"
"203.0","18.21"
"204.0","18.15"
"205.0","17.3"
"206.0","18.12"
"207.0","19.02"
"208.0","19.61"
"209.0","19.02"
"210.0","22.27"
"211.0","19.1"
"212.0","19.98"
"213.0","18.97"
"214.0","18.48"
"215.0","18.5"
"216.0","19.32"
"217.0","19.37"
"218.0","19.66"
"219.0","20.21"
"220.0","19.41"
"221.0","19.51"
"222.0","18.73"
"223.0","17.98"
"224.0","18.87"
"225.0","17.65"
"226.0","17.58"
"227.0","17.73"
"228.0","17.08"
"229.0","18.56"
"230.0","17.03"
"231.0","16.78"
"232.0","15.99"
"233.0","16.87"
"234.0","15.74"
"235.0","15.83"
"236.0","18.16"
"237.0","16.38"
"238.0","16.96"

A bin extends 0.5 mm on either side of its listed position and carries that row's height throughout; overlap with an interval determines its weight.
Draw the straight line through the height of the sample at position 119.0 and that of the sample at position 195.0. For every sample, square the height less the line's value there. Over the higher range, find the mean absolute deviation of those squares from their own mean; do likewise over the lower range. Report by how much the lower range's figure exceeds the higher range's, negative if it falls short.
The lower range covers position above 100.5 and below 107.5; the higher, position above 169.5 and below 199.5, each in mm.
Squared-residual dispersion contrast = -1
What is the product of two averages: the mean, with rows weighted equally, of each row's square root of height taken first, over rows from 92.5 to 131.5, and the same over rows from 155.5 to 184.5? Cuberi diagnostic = 13.5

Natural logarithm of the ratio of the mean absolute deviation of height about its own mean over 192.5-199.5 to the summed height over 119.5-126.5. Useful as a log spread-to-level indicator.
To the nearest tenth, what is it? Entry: -5.6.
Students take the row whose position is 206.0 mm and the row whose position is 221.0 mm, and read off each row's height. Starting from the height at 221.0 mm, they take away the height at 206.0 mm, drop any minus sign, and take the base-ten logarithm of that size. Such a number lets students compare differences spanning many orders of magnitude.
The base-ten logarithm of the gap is 0.14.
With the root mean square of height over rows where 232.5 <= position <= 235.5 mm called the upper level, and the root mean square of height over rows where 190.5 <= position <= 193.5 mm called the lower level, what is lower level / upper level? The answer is 1.14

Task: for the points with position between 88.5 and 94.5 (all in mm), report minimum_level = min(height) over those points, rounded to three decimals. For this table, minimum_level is 16.140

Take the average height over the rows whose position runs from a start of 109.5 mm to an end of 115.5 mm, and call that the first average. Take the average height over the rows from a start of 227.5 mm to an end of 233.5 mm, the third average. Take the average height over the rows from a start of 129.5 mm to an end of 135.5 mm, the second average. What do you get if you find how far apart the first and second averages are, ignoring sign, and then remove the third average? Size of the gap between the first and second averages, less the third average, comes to -10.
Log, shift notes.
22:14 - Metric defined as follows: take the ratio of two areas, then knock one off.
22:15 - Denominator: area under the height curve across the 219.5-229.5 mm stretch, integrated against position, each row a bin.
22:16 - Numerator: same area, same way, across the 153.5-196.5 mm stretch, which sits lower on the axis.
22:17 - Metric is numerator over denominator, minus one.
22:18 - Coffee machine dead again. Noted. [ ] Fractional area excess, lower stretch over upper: 2.58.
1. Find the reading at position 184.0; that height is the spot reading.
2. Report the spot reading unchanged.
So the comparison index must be 15.76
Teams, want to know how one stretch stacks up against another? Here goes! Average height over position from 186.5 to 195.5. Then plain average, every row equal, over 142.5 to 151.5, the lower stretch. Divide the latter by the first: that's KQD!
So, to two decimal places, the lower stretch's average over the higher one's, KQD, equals 1.02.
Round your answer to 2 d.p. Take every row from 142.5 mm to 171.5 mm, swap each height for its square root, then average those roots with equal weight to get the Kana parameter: 4.05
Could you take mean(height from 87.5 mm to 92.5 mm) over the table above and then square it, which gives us 315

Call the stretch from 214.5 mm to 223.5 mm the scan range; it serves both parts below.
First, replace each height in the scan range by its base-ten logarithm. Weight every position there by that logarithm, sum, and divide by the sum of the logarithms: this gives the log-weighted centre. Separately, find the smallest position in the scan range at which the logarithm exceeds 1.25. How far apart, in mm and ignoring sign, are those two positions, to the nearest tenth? 4.0 mm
